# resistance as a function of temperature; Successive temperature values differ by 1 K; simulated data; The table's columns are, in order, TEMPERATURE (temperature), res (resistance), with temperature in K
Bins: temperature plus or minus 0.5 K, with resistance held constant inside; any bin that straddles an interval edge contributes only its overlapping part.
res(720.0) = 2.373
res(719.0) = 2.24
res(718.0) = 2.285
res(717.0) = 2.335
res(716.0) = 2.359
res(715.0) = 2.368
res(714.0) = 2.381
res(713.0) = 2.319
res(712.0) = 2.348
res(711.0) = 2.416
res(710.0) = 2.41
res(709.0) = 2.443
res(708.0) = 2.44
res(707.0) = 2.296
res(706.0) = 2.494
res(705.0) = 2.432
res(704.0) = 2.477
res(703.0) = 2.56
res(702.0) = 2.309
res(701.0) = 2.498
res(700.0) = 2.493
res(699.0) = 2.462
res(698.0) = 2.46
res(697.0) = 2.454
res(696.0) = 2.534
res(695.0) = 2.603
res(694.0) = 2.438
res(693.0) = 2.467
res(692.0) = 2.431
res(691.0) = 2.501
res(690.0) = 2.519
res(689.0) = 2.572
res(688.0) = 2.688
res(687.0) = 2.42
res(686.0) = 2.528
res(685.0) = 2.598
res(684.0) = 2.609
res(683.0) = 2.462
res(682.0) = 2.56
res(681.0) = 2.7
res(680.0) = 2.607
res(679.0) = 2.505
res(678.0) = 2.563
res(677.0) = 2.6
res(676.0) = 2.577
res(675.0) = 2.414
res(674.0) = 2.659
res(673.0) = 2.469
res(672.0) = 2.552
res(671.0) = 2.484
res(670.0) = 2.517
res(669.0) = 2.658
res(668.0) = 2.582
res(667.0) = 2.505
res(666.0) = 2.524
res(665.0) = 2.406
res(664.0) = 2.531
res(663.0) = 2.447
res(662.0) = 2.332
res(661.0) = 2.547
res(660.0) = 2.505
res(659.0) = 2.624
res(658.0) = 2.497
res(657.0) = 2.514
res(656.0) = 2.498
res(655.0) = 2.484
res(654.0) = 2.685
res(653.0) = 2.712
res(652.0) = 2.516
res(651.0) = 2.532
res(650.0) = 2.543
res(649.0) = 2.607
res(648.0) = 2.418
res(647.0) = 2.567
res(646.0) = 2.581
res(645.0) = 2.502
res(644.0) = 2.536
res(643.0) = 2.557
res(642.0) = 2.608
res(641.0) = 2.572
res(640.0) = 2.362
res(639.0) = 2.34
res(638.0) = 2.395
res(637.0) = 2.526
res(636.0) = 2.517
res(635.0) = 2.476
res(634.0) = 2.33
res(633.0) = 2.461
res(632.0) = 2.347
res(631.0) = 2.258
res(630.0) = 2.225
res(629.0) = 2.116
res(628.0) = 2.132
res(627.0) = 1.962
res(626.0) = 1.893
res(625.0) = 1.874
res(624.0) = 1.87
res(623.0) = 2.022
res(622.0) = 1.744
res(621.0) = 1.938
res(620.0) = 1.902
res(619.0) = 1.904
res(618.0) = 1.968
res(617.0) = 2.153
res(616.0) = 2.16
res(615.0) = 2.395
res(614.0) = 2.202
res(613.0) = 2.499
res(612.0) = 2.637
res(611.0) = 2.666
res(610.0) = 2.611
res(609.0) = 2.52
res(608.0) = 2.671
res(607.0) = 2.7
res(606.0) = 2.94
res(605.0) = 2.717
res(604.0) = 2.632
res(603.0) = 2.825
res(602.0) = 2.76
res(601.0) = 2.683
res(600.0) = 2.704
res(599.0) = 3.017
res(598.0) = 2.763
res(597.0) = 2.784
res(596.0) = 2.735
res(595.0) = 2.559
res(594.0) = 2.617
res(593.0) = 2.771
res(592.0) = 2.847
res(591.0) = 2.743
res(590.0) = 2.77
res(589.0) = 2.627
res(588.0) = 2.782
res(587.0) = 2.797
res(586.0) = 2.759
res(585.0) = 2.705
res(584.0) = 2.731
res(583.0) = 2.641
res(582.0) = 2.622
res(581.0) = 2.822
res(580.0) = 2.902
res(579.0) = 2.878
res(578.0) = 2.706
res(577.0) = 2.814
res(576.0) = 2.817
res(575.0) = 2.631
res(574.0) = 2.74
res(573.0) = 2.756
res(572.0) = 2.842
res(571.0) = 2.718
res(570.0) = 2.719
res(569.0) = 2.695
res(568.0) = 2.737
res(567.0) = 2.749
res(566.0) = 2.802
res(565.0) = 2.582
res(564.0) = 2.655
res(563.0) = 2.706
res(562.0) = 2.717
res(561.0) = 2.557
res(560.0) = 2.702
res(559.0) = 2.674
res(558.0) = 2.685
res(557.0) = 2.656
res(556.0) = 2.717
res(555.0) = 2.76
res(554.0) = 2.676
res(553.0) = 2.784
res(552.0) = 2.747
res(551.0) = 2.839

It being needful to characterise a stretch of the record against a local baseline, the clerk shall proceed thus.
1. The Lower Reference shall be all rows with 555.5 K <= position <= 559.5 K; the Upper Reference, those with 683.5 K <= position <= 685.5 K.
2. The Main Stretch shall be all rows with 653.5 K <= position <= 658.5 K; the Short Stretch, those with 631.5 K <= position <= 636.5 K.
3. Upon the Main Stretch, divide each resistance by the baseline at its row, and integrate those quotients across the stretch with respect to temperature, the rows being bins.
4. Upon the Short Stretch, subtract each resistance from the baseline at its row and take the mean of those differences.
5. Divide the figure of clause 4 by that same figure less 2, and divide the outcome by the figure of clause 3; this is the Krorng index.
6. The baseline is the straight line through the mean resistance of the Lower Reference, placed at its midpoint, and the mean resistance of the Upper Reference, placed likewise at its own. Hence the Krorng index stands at -0.024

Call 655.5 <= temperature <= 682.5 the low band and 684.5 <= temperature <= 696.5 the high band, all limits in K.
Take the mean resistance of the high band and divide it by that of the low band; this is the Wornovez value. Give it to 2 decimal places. 1.00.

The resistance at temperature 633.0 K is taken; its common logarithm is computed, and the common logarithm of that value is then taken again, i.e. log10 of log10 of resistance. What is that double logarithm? -0.408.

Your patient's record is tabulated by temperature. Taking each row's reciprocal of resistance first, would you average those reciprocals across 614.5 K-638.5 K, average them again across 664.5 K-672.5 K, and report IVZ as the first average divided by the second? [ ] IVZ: 1.19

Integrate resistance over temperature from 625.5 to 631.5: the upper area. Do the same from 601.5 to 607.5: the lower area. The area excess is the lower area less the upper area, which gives 4.0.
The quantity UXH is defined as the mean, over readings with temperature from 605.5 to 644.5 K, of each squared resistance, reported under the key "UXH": 5.4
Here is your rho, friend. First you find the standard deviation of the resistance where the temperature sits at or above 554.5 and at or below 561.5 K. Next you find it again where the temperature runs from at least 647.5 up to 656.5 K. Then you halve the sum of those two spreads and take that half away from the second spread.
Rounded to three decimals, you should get 0.016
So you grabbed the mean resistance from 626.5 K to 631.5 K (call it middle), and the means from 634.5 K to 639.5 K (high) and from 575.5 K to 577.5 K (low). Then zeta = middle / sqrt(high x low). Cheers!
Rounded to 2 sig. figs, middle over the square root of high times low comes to 0.81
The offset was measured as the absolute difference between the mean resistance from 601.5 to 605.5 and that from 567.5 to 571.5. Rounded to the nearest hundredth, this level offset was 0.02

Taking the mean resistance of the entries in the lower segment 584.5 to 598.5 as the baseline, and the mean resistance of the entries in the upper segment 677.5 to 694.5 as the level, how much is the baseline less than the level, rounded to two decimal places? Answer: -0.19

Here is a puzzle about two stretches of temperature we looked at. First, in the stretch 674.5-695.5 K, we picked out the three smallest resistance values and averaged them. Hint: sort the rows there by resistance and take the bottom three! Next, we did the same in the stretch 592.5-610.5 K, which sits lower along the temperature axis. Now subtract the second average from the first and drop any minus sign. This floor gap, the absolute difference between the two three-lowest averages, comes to 0.14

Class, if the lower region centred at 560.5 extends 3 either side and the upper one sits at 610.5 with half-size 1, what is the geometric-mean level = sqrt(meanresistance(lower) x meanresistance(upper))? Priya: 2.66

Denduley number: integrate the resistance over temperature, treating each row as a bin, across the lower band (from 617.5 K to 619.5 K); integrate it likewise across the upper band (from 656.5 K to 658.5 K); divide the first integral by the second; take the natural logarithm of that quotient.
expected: -0.26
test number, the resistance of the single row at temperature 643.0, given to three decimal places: 2.557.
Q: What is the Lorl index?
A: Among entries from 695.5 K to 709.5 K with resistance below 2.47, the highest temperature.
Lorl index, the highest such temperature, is 709.0 K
